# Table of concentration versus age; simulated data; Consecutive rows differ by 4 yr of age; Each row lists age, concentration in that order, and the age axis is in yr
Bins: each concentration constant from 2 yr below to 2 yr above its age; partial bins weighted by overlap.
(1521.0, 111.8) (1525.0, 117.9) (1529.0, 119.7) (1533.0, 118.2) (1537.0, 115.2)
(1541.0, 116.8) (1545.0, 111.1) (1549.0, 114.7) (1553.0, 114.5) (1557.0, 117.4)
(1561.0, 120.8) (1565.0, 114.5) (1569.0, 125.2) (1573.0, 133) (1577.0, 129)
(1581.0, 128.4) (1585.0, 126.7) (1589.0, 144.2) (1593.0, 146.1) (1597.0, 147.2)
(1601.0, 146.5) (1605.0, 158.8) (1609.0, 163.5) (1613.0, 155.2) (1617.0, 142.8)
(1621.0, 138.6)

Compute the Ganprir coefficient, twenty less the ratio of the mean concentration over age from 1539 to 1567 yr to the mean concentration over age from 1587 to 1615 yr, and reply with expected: 19.2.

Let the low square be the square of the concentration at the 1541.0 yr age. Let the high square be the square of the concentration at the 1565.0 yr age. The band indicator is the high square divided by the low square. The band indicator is 1.0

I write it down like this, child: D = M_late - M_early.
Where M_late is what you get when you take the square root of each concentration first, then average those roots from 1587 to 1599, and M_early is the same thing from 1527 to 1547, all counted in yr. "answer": 1.3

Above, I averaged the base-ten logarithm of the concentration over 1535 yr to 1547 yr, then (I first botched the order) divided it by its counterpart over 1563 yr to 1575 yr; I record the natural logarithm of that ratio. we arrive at -0.02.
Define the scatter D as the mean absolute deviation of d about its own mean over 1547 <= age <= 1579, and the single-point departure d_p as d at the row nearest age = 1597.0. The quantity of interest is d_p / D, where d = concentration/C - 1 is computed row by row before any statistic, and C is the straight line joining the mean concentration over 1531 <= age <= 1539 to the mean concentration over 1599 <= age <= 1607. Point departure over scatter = -1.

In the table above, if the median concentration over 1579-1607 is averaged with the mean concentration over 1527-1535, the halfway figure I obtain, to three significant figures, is 133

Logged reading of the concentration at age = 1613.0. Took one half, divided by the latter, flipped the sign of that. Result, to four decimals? -0.0032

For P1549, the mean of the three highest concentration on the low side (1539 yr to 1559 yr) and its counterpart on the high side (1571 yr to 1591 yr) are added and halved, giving 126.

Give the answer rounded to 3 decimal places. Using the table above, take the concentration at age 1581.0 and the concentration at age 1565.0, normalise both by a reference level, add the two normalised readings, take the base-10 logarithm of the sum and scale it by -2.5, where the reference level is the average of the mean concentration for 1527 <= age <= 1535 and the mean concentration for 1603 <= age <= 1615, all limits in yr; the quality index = -0.606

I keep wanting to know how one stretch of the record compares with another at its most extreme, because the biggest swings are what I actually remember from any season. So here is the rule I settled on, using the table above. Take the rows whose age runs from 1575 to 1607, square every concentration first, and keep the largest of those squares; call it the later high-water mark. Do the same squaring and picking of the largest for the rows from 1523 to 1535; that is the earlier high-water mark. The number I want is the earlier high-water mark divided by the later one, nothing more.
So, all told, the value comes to 0.57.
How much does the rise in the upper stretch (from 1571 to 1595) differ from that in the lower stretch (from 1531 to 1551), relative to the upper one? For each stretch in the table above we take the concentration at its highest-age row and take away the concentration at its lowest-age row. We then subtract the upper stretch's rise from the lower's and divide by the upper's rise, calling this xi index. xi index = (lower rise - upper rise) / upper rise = -1.3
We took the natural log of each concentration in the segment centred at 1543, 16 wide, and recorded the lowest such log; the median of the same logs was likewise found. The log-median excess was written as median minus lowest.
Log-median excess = 0.034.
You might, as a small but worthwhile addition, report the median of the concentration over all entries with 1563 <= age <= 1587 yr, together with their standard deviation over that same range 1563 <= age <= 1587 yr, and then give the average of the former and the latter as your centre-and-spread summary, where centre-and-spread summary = 67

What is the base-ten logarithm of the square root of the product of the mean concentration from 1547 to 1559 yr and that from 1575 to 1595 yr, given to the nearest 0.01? 2.10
